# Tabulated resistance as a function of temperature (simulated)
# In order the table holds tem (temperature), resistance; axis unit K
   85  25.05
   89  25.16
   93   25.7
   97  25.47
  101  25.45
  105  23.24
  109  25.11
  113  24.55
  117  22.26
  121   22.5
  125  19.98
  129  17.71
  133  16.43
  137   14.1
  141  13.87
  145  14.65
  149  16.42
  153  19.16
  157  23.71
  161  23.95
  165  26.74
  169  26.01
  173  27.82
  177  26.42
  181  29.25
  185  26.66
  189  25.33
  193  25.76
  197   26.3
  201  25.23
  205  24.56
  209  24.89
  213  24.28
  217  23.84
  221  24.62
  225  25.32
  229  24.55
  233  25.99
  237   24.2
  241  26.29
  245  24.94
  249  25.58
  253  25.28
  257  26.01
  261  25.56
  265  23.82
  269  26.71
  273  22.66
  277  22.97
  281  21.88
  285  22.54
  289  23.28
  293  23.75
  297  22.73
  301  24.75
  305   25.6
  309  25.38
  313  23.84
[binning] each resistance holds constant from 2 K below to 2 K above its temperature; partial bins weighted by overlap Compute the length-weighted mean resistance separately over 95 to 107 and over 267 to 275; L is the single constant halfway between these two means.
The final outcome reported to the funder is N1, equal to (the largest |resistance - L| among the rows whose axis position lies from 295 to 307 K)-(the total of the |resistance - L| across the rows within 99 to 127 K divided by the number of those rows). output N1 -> 0.2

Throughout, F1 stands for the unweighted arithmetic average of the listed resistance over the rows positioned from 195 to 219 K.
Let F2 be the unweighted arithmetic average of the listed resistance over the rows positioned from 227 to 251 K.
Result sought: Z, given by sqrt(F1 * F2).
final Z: 25.1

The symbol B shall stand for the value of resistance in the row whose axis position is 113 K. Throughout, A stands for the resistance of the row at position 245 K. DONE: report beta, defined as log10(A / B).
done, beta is 0.01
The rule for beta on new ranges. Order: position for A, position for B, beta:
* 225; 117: 0.06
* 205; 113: 0.00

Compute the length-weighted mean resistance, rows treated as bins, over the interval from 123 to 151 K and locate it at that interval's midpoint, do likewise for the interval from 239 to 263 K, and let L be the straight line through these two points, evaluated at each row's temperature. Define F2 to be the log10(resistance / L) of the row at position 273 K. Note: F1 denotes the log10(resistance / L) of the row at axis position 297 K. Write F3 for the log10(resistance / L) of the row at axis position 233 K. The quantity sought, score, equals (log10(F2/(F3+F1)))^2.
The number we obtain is 0.00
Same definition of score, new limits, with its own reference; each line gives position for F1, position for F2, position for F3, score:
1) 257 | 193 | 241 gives 0.34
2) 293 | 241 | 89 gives 0.90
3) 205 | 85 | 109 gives 0.00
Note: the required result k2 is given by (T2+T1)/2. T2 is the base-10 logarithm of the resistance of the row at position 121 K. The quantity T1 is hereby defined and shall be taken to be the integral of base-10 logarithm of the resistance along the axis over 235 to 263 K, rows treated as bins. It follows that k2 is 20.3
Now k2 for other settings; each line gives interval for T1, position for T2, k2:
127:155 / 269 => 17.6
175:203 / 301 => 20.6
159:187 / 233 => 20.7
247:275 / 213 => 20.3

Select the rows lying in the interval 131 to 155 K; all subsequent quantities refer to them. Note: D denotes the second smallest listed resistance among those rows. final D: 14.1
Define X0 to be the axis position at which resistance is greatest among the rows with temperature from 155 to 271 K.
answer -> 181 K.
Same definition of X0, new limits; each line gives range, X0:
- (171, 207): 181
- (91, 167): 165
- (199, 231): 225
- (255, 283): 269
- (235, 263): 241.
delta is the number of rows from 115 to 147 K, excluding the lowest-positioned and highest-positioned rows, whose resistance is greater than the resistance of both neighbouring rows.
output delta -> 1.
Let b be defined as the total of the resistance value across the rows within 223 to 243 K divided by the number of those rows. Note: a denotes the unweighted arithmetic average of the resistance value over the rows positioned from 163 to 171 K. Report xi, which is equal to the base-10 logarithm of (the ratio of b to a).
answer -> -0.02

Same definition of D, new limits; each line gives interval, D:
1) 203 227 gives 24.28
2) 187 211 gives 24.89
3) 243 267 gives 24.94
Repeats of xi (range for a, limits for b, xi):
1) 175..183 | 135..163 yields -0.19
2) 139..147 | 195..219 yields 0.24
